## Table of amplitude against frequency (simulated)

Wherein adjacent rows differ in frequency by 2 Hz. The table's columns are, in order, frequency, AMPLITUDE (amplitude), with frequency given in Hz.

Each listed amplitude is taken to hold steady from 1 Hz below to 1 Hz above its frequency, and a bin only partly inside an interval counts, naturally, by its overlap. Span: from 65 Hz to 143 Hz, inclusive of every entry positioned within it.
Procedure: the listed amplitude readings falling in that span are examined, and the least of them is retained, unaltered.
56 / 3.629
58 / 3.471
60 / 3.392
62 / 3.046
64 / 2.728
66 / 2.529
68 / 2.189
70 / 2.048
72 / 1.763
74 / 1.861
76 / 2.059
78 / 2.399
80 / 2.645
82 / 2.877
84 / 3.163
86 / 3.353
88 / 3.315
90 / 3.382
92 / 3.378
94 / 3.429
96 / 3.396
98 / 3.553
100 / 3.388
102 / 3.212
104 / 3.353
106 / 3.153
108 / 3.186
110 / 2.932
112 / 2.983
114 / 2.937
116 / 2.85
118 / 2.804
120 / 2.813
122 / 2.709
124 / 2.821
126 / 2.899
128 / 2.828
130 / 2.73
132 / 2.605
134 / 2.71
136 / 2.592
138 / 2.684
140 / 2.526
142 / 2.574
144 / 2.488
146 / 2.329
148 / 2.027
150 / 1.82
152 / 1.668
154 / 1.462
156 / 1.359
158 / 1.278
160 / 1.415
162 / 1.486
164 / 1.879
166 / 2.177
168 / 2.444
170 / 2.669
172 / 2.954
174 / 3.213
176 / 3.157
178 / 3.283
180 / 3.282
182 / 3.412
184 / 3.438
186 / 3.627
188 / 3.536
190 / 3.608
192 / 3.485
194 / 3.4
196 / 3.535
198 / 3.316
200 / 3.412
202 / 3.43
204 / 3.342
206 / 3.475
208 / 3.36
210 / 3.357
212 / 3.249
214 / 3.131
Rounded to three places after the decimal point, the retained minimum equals 1.763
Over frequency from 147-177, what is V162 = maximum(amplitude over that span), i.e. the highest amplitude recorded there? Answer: 3.213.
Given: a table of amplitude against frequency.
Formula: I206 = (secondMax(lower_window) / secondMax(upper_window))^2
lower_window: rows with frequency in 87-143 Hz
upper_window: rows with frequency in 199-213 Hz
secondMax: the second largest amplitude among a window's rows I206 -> 1.00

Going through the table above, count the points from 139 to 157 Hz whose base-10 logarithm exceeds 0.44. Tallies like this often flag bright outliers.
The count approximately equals 0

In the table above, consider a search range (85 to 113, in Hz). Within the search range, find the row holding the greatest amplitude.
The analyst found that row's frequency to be 98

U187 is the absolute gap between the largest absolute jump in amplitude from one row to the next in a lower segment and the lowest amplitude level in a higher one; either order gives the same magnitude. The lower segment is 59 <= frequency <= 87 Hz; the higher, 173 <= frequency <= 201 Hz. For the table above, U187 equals 2.8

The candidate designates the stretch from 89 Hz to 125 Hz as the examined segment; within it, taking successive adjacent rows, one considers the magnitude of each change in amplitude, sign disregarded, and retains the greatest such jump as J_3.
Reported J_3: 0.254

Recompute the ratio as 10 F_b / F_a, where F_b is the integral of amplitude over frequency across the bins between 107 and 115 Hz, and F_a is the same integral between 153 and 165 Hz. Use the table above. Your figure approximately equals 14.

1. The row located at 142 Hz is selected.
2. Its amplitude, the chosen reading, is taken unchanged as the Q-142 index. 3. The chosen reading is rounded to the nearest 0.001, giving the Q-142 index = 2.574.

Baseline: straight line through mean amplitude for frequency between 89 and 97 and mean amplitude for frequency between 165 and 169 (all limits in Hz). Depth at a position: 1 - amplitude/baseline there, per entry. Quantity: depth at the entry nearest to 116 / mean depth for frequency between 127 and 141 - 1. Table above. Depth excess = 0.50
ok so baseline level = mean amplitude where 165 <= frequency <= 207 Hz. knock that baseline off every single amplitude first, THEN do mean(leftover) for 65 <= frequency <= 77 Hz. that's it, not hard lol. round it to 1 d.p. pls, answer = -1.2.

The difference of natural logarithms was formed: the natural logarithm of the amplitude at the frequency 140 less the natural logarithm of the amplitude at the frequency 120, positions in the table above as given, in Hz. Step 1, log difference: -0.1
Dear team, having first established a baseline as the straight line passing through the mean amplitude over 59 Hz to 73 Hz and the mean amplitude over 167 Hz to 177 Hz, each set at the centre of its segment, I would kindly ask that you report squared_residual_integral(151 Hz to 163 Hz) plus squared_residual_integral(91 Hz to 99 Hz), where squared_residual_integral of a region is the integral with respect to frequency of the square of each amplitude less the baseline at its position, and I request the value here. 28.8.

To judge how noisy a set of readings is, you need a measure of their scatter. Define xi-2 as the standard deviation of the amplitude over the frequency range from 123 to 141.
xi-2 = 0.12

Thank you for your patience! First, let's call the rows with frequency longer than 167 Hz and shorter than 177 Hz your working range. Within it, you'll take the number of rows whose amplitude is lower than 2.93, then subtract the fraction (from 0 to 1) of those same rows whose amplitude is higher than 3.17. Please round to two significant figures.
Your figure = 1.8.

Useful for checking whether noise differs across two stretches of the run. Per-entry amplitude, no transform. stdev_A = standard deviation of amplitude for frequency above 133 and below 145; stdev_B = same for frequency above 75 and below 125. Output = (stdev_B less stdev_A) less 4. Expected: -3.7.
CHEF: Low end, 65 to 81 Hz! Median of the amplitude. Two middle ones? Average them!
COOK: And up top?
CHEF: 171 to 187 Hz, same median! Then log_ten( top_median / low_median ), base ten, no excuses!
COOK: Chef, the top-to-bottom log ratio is 0.19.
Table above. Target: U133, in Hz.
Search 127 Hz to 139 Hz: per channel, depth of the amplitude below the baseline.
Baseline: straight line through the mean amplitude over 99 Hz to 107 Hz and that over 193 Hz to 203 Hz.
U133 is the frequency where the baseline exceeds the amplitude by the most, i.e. 136 Hz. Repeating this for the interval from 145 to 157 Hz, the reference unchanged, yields 156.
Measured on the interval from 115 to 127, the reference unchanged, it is 122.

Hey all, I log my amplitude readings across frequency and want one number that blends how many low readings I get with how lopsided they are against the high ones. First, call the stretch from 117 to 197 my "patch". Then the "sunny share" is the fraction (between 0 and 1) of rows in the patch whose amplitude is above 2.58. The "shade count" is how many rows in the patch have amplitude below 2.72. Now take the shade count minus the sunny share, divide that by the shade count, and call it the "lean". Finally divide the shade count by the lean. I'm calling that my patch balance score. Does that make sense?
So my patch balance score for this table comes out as 22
